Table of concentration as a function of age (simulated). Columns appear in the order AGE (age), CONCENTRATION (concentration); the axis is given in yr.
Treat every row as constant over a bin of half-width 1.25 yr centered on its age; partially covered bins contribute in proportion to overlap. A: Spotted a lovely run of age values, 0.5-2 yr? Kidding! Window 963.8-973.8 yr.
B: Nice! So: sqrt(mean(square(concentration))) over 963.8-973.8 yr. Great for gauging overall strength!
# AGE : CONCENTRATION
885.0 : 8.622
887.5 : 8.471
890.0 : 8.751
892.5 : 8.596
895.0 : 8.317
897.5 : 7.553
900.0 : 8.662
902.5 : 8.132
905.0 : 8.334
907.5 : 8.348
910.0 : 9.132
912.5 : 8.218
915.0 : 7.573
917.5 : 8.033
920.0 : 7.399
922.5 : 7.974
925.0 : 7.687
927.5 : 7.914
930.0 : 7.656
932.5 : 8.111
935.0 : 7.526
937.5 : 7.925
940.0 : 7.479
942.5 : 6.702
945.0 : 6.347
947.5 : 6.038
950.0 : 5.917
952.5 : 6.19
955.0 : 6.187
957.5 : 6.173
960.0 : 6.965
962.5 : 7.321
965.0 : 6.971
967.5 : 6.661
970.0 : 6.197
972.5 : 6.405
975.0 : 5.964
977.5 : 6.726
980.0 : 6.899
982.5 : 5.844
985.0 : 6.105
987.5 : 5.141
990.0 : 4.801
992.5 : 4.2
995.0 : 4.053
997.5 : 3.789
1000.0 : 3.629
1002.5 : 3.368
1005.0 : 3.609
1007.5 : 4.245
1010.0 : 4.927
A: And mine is 6.6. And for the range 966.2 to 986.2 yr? 6.4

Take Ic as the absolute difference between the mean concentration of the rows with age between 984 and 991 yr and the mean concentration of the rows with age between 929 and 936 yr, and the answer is 2.4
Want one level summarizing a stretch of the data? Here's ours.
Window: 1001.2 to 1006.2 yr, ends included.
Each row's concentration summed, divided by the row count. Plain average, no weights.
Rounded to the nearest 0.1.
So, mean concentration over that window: 3.5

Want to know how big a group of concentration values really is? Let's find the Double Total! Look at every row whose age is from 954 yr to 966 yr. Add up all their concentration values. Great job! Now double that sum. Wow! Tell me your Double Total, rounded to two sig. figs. 67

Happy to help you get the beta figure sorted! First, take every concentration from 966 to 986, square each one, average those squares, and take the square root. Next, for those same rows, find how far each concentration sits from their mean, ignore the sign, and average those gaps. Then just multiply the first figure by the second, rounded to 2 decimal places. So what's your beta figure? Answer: 2.05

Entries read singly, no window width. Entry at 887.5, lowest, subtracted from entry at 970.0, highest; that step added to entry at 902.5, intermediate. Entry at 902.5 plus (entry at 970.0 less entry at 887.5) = 5.9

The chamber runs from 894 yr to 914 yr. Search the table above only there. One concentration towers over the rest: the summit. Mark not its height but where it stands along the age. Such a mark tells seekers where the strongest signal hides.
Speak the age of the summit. 910.0 yr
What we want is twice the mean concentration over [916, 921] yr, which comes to 15.4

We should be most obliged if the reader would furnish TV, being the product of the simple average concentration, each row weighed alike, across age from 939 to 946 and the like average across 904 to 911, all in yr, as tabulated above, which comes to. 59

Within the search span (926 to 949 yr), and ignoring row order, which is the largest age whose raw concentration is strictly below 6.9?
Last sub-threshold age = 947.5 yr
